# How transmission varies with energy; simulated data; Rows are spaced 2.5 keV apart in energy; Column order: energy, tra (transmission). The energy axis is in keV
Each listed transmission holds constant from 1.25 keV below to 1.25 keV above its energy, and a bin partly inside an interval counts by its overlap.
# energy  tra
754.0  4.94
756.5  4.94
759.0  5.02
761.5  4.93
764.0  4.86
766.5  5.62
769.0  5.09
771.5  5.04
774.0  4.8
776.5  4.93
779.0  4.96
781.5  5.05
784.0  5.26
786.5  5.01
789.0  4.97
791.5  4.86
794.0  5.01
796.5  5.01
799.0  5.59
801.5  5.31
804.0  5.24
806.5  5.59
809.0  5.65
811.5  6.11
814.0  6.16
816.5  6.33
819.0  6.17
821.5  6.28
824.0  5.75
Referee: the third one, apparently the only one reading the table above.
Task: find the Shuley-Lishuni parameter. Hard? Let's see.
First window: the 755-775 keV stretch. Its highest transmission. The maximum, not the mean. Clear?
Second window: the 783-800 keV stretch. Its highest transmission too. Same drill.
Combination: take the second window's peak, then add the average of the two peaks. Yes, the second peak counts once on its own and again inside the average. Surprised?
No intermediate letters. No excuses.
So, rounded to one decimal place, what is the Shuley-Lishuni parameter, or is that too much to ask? 11.2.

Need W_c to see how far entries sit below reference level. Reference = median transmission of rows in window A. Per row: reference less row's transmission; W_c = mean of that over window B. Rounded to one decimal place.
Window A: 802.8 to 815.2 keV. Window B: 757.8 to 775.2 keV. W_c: 0.6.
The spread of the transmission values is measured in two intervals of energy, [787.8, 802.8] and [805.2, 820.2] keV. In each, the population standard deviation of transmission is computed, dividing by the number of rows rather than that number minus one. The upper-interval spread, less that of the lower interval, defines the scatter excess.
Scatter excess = 0.030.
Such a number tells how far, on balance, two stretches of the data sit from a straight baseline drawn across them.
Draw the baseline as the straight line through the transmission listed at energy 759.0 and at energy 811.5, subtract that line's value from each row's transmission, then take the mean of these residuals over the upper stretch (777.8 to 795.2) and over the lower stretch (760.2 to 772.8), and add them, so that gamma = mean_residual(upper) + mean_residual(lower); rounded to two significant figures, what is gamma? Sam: -0.64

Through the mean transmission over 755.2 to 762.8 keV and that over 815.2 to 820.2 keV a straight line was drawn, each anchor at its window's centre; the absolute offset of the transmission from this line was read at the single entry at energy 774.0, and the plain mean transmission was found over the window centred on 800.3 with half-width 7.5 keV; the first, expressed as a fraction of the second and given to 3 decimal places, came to 0.093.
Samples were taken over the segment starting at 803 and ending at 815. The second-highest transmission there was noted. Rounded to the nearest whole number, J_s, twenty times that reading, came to 122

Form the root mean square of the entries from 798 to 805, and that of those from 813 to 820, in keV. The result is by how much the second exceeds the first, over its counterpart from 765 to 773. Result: 0.16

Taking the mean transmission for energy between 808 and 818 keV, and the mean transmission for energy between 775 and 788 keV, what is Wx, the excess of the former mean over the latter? 1.0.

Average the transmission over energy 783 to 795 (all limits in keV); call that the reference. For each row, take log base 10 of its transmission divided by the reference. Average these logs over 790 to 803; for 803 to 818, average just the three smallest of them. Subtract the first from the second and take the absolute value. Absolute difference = 0.028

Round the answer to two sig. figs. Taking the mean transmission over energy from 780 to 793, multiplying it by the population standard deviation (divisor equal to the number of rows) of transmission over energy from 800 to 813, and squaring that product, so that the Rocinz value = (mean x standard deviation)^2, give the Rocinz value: 2.4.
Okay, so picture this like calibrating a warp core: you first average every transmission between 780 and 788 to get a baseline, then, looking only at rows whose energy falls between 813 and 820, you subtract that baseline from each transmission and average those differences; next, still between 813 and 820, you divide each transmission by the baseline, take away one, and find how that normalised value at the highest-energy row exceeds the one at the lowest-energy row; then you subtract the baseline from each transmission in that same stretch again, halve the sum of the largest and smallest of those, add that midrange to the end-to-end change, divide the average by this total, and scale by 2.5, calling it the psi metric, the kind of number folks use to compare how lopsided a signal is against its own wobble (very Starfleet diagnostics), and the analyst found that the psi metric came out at 2.4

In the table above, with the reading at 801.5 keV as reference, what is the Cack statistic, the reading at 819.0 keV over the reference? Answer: 1.16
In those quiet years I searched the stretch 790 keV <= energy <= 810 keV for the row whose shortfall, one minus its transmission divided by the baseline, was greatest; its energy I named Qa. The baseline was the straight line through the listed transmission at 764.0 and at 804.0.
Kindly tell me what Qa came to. 791.5 keV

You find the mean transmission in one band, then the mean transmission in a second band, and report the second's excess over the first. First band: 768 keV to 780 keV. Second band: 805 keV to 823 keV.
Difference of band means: 1.1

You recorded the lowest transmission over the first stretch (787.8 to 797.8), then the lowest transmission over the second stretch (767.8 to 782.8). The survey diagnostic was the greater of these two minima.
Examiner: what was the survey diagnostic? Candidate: 4.9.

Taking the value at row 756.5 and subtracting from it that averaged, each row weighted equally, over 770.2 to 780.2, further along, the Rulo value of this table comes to 0.0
